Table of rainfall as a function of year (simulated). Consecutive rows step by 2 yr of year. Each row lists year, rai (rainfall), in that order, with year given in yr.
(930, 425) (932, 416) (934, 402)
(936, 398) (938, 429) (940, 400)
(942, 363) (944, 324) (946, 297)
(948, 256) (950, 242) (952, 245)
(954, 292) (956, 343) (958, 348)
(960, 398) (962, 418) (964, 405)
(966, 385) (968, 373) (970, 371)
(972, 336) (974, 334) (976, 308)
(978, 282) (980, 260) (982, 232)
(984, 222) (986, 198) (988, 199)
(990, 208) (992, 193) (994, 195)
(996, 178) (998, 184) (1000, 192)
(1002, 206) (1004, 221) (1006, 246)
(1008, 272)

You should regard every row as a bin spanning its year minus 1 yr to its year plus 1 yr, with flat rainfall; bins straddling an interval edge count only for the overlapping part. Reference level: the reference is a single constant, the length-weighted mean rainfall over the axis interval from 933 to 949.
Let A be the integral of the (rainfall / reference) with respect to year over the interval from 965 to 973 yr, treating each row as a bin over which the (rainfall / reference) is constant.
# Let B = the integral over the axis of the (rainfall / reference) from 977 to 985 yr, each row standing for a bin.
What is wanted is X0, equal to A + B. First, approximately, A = 8.2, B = 5.6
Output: 13.7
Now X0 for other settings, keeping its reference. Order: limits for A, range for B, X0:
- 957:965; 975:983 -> 14.8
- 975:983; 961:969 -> 14.9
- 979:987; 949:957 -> 11.3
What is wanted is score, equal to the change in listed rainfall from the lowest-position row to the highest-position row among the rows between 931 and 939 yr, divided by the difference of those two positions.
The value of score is 2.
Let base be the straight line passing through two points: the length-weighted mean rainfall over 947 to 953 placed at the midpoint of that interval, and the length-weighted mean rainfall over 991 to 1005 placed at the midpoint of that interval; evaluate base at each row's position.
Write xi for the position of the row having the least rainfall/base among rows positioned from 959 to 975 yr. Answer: 972 yr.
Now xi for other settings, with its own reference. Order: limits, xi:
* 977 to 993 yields 986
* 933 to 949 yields 948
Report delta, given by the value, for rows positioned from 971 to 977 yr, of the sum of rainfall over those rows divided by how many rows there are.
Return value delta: 326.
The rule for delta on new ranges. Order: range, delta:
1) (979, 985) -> 238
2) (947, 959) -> 288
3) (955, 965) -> 382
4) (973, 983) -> 283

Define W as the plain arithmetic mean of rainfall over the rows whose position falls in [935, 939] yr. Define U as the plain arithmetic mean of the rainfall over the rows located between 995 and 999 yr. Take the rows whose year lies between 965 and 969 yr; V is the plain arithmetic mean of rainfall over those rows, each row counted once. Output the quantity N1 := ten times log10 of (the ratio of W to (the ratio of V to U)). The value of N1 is 23.0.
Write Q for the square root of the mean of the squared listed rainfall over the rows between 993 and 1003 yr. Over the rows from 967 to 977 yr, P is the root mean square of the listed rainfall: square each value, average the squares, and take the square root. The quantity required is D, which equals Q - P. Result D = -154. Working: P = 345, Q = 191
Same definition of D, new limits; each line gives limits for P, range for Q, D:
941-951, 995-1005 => -103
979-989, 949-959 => 74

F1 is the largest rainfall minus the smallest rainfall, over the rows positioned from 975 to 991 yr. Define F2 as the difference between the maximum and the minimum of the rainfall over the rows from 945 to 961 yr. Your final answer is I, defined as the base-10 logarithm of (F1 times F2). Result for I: 4.2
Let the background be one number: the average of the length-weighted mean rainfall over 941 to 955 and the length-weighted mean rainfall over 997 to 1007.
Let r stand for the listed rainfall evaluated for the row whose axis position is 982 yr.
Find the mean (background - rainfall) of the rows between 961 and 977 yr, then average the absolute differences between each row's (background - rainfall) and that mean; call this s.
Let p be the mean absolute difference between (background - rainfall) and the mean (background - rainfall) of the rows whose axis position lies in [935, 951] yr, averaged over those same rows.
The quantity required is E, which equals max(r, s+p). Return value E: 232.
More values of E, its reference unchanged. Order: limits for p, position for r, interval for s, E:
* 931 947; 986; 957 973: 198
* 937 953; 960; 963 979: 398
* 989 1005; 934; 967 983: 402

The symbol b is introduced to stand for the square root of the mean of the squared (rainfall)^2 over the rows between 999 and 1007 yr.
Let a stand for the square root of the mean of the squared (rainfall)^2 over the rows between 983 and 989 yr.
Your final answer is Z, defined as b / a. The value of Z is 1.1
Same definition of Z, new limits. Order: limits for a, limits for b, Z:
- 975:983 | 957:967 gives 2.0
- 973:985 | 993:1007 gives 0.5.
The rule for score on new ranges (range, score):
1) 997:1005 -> 6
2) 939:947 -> -17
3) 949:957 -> 17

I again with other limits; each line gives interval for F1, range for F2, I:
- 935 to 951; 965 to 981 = 4.4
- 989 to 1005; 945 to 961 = 3.8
